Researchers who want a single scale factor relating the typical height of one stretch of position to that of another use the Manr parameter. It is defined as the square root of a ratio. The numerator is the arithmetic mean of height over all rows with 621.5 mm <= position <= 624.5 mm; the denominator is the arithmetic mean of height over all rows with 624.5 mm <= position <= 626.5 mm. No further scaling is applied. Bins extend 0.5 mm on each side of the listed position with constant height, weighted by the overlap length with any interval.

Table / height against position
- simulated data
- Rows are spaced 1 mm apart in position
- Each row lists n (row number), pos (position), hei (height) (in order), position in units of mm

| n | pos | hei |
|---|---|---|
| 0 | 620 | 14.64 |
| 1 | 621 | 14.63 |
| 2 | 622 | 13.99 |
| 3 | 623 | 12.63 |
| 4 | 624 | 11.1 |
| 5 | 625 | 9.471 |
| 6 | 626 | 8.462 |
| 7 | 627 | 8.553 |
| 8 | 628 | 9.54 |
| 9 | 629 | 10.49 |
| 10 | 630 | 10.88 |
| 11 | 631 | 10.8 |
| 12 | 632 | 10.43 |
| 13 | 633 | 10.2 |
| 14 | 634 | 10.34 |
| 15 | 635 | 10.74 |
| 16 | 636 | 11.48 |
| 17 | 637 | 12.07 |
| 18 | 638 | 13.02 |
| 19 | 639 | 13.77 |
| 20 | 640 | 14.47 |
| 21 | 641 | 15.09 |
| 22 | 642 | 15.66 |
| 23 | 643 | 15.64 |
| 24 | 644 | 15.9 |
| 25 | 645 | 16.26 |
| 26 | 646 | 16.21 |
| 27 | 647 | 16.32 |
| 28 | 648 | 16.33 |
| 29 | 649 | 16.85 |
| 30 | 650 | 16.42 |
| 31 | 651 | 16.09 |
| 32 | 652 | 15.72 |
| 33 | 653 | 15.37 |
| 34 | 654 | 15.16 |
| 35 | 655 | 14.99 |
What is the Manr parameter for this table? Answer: 1.18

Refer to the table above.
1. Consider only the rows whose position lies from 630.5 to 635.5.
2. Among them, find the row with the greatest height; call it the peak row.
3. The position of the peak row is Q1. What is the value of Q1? 631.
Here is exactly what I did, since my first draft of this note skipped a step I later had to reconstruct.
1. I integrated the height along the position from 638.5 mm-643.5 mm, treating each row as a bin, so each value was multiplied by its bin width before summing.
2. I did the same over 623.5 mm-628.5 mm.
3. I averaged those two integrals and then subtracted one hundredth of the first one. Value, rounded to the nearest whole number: 60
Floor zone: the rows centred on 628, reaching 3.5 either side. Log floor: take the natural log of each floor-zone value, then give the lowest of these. 2.1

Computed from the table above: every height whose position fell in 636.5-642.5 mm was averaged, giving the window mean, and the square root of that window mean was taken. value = 3.74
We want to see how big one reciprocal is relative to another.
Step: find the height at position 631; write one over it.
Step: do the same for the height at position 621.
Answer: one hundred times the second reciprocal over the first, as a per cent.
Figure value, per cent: 74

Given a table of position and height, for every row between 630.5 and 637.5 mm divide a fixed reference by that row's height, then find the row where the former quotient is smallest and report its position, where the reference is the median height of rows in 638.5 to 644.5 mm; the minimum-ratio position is 637 mm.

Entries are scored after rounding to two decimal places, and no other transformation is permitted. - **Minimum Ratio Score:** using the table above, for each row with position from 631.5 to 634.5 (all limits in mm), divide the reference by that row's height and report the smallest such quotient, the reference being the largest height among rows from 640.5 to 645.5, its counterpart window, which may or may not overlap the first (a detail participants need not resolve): 1.56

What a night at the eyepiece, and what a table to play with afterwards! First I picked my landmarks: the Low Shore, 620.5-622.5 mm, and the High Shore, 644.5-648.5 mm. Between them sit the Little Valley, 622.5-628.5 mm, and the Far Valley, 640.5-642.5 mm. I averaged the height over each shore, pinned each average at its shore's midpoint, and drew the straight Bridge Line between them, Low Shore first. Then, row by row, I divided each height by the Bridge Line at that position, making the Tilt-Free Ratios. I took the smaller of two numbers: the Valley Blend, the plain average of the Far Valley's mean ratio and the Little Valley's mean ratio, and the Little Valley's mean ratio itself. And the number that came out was 0.682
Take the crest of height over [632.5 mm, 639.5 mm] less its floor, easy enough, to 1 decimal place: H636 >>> 3.6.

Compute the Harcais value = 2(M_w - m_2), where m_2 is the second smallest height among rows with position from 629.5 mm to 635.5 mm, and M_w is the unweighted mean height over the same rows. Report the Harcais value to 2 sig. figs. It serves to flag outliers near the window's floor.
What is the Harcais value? 0.45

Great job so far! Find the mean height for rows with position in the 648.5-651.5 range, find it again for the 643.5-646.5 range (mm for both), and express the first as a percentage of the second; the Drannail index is 102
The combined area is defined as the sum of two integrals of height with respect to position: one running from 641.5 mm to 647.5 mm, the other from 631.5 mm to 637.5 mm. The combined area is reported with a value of 161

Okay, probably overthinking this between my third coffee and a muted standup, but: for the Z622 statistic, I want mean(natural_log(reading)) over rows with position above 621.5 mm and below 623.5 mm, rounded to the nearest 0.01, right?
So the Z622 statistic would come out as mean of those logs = 2.59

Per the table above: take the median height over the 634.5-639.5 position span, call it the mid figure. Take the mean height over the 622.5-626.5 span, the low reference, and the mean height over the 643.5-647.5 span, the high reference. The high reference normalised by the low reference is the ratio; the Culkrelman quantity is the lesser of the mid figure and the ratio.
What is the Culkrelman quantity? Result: 1.6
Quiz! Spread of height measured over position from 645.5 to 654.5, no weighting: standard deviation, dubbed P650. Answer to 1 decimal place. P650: 0.5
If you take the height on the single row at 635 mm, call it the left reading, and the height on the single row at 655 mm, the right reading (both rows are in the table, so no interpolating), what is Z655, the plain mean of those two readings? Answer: 12.9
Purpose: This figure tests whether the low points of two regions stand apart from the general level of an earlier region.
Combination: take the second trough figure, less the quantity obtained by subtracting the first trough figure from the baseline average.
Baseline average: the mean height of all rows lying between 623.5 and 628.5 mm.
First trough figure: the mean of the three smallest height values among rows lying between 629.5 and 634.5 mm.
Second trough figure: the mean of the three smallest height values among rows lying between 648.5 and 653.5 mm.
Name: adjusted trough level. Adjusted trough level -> 17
